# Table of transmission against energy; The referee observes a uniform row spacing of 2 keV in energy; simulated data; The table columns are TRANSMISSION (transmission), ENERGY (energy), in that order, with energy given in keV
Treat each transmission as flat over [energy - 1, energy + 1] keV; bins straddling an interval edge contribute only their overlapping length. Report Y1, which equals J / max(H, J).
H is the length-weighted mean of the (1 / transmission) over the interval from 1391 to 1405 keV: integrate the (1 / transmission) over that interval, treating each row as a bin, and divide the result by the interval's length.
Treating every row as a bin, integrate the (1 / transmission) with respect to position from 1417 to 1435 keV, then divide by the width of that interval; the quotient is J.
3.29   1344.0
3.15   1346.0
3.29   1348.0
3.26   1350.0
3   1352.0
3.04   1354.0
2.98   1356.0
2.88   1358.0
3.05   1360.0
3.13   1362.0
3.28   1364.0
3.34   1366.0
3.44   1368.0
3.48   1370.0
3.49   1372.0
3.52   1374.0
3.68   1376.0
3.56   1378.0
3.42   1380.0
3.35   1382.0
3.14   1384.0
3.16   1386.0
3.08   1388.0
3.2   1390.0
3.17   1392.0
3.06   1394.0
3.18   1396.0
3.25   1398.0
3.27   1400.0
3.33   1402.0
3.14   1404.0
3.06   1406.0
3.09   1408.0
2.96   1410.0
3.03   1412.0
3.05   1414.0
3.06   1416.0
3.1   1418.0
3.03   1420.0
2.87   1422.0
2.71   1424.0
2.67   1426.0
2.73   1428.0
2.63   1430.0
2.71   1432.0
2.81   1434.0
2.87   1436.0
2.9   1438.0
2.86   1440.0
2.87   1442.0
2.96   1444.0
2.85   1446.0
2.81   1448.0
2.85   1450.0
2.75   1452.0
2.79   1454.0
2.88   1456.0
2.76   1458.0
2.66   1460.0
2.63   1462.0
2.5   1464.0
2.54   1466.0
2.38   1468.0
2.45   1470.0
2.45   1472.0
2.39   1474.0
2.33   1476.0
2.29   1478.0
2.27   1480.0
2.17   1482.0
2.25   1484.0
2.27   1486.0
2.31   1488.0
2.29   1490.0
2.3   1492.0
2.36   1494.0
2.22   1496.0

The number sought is 1.00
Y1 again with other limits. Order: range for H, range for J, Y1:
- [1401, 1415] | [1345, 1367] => 0.99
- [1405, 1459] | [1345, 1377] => 0.89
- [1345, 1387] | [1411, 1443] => 1.00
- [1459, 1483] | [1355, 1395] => 0.74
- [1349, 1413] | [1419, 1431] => 1.00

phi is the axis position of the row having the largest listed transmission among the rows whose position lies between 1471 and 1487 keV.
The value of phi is 1472.0 keV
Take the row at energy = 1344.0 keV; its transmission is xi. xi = 3.29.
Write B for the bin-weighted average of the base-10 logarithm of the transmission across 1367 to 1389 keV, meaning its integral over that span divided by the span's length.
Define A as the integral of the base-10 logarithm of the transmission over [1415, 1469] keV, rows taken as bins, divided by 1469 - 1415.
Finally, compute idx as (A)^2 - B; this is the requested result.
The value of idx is -0.333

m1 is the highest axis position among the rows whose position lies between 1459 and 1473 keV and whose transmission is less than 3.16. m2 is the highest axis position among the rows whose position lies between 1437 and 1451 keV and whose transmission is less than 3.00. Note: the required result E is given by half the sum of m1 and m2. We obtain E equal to 1461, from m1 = 1472.0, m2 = 1450.0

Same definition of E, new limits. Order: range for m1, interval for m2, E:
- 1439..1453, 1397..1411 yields 1431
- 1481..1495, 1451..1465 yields 1479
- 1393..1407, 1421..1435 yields 1420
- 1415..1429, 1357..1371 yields 1393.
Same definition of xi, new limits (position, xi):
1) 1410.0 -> 2.96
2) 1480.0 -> 2.27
